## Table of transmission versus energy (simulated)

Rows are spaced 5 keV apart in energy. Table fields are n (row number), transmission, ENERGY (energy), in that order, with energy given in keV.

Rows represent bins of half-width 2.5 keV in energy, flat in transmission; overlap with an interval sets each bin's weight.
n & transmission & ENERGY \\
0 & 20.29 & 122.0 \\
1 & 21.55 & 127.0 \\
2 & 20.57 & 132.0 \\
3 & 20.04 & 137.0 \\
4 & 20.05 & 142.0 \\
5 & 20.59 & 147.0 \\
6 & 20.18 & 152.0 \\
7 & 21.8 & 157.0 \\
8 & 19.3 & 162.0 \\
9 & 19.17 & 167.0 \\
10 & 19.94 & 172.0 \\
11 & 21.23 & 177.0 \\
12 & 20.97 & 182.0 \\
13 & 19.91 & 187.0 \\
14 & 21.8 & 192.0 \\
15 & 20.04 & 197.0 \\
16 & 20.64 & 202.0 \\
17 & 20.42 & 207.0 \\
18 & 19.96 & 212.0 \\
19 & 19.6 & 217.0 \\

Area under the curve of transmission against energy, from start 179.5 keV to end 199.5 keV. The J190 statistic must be 414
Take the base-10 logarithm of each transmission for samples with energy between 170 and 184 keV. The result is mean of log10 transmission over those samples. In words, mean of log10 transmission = 1.316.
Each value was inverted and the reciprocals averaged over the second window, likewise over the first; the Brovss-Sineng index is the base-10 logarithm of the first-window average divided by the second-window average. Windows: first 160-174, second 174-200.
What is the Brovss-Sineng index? 0.028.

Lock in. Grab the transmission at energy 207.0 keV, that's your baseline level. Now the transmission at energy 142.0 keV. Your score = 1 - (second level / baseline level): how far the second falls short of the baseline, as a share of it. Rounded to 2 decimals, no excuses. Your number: 0.02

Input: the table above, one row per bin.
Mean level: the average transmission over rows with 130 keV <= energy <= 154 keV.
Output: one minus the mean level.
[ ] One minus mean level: -19.3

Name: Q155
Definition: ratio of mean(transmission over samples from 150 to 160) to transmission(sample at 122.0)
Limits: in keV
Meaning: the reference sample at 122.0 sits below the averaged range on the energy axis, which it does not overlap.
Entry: 1.03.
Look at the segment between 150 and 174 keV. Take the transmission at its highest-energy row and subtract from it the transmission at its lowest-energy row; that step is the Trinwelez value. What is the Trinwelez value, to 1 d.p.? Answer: -0.2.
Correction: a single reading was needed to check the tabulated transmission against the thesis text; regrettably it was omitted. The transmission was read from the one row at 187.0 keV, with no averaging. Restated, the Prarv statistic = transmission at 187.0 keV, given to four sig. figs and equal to 19.91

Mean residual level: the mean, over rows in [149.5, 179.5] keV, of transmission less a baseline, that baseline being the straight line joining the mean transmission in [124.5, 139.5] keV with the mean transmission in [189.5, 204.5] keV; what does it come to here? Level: -0.50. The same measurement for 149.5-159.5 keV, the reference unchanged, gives 0.23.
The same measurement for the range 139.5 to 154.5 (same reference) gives -0.47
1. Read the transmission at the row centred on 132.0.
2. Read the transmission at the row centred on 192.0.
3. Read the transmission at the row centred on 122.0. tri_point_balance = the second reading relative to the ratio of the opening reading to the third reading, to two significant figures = 22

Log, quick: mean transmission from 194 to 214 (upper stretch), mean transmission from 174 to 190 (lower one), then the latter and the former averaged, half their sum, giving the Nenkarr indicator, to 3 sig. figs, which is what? 20.5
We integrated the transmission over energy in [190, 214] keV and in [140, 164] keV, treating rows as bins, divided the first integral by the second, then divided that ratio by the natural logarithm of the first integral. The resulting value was 0.162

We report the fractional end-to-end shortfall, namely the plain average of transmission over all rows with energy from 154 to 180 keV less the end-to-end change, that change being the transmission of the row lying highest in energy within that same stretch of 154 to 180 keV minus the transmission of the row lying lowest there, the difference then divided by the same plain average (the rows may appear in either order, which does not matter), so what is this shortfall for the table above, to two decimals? 1.03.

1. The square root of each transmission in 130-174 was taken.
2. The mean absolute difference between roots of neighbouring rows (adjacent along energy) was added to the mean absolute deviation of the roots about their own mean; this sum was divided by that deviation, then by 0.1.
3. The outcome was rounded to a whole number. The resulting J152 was 25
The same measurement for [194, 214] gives 26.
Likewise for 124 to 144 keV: 20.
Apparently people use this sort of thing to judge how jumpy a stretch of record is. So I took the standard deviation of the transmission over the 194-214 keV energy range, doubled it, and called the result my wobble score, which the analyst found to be 0.6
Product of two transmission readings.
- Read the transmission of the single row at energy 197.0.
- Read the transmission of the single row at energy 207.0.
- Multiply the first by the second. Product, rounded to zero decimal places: 409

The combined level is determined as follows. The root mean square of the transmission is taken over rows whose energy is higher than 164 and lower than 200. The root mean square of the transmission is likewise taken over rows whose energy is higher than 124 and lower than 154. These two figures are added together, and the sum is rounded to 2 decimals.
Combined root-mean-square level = 40.96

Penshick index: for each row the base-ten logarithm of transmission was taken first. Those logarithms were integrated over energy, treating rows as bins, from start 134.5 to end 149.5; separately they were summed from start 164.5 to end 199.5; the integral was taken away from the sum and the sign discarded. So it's 10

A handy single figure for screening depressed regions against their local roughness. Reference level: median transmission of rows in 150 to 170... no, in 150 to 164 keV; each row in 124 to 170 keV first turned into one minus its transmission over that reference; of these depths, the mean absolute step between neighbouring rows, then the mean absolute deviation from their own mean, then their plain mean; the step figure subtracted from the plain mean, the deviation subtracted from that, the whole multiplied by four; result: -0.34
